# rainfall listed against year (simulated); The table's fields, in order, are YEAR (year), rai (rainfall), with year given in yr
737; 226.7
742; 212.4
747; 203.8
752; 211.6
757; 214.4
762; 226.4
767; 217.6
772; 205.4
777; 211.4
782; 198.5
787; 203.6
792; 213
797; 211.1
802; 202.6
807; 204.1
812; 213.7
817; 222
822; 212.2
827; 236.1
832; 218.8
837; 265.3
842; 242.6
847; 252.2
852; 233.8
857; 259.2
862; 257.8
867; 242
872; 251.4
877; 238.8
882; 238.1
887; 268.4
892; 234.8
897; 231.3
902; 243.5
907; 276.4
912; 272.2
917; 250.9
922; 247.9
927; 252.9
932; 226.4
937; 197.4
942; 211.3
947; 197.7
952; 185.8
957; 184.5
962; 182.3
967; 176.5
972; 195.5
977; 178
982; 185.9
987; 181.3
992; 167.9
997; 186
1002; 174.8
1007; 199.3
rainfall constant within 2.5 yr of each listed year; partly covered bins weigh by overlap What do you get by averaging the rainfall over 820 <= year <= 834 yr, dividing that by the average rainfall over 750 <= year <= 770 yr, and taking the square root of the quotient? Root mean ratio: 1.01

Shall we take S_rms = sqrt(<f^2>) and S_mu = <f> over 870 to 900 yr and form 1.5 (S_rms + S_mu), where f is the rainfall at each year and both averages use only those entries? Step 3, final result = 732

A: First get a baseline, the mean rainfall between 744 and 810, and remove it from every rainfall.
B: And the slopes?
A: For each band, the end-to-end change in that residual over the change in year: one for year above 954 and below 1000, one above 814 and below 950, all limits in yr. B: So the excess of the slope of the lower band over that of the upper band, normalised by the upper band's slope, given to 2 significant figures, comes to -6.0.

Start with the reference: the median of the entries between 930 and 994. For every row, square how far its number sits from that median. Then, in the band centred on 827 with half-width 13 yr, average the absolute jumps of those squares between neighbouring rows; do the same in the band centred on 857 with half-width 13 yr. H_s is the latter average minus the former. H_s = -425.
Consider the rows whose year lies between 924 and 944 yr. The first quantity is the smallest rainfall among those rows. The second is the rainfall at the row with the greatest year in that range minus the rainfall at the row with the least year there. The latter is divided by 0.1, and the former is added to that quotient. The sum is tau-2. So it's -219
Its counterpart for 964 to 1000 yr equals 263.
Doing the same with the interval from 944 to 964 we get 28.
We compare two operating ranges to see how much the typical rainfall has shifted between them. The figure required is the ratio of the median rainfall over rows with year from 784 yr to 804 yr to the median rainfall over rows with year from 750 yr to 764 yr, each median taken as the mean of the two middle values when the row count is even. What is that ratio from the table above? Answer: 0.97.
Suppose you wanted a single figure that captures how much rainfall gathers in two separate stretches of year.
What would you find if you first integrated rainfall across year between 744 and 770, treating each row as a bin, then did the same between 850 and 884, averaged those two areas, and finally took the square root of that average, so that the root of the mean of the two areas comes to 84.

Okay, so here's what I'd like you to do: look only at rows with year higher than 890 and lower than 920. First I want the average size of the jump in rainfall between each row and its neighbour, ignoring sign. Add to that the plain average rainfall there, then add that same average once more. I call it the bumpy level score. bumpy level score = 518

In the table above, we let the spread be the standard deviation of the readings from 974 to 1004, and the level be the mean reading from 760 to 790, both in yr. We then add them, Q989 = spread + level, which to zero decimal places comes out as 217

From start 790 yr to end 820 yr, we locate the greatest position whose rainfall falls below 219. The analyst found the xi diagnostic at 812 yr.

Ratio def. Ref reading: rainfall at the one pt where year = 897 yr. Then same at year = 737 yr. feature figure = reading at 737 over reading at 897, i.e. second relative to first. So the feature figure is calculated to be 1.0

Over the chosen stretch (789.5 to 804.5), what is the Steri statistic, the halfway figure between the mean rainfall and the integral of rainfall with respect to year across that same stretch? 1671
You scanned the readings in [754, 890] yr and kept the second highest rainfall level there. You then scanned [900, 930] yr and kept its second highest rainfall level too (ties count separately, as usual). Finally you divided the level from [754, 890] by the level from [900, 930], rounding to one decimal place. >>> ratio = 1.0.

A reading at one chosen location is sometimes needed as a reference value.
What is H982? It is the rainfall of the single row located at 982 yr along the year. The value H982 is 185.9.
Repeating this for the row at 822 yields 212.2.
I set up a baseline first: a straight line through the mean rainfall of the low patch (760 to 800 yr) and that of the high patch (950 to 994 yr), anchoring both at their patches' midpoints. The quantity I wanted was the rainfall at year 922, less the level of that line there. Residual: 58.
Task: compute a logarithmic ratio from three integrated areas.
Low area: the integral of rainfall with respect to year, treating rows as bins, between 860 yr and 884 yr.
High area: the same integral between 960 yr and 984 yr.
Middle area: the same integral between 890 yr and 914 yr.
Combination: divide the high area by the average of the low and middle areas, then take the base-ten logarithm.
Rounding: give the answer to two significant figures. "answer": -0.13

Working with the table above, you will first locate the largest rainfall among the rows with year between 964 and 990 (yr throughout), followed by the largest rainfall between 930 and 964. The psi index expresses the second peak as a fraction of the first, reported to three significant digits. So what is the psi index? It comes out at 1.16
